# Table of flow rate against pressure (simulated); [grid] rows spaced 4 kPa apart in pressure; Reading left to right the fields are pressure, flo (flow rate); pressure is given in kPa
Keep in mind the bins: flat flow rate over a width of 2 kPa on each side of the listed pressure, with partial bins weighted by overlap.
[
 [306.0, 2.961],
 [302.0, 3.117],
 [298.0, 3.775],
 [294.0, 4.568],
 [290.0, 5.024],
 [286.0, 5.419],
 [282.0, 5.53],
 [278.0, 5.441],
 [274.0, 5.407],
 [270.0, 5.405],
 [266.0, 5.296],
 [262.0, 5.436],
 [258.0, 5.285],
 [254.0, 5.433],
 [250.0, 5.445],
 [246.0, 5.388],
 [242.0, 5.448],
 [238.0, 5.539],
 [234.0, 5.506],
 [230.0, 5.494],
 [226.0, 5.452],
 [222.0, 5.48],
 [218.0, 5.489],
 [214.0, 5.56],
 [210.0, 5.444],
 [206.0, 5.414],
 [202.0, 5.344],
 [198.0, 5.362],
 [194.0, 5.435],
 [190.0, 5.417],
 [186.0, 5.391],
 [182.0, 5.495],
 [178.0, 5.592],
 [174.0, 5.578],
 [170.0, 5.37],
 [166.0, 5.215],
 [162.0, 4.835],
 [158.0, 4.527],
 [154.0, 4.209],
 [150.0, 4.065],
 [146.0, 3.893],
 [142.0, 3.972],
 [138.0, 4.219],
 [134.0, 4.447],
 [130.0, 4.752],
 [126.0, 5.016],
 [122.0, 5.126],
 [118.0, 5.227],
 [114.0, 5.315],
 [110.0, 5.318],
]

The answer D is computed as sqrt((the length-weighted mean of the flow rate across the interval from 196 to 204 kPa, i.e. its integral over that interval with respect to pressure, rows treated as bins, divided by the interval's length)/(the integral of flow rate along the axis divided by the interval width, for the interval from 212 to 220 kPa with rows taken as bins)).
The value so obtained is 0.98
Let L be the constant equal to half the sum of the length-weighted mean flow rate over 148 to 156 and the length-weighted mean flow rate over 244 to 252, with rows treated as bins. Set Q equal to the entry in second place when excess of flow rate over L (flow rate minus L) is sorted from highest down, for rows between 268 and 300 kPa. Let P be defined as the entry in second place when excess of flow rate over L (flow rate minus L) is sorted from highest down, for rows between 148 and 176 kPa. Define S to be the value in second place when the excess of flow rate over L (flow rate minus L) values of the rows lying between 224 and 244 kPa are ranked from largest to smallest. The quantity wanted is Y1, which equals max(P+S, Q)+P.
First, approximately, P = 0.59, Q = 0.66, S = 0.73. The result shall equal 1.9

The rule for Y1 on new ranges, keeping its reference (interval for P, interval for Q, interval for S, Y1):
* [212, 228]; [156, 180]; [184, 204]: 2.1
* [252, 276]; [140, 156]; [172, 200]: 2.1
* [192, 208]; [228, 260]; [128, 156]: 1.4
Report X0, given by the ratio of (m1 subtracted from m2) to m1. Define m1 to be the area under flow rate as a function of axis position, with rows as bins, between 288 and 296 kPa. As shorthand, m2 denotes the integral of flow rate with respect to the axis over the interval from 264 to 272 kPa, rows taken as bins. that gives 0.116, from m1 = 38.4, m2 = 43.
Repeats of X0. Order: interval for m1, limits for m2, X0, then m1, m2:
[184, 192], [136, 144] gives -0.242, 43.2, 33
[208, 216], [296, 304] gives -0.374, 44.0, 28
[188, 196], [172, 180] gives 0.029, 43.4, 45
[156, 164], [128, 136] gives -0.017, 37.4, 37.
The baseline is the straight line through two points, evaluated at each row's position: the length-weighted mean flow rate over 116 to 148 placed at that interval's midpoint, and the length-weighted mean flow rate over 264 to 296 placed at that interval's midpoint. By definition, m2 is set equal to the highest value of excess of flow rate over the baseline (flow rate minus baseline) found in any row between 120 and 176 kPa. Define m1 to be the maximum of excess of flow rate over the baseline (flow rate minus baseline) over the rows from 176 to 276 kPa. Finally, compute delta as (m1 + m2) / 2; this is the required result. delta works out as 0.80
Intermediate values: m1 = 0.799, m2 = 0.80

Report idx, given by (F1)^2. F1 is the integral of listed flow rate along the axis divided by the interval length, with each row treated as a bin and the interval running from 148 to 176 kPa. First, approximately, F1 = 4.83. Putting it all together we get 23.3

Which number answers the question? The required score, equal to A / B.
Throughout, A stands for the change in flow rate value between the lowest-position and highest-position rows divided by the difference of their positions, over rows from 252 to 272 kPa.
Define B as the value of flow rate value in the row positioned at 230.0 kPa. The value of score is -0.0003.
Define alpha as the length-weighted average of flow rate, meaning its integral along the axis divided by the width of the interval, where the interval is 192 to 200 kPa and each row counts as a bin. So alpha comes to 5.40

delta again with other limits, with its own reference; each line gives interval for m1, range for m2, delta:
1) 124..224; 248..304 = 0.56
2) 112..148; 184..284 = 0.71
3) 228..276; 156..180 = 0.64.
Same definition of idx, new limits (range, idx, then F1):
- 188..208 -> 29.1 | 5.39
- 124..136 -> 22.5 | 4.74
